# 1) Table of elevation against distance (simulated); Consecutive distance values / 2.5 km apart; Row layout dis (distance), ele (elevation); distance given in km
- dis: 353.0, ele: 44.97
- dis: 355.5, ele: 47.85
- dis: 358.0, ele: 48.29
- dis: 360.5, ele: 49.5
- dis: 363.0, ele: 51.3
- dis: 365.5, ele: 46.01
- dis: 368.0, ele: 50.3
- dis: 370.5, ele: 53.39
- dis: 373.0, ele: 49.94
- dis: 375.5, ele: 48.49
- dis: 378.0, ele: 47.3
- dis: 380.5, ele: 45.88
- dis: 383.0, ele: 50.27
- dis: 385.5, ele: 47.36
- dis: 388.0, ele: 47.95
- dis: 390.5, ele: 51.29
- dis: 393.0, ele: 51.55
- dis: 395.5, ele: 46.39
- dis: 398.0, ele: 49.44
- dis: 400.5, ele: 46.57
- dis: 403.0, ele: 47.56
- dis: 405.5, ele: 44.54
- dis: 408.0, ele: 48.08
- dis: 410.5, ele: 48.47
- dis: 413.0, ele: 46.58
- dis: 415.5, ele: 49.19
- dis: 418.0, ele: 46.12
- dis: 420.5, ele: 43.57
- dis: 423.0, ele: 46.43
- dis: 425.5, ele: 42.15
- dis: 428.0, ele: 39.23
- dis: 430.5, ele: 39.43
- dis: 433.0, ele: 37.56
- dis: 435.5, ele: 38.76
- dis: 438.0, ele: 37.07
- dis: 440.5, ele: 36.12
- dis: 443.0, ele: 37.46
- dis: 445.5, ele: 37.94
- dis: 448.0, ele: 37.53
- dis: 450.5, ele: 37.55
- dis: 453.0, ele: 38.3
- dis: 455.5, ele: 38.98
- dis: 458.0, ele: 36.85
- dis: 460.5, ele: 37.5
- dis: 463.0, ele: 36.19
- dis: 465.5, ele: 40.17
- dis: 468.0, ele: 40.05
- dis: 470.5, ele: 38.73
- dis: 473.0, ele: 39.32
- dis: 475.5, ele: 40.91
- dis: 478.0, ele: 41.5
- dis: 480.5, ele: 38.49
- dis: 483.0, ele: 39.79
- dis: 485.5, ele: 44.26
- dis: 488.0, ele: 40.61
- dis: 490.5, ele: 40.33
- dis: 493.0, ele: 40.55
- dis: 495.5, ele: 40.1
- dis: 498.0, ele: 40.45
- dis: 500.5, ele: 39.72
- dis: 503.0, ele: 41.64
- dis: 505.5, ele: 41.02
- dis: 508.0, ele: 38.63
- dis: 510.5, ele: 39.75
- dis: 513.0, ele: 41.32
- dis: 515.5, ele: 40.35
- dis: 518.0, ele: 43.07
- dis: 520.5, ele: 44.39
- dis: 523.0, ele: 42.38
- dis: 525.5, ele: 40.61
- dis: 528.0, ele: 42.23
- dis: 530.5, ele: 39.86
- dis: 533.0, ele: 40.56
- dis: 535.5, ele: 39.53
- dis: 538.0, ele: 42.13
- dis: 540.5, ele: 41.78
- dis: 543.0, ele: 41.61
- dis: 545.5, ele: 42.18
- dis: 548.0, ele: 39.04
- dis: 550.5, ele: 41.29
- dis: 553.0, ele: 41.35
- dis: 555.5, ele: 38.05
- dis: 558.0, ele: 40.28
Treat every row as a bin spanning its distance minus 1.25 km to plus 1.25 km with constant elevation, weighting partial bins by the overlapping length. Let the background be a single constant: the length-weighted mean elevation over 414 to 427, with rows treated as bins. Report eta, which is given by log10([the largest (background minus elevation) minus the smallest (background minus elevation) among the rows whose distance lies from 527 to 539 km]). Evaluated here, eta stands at 0.43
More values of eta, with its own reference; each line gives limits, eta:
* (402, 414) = 0.59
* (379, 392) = 0.73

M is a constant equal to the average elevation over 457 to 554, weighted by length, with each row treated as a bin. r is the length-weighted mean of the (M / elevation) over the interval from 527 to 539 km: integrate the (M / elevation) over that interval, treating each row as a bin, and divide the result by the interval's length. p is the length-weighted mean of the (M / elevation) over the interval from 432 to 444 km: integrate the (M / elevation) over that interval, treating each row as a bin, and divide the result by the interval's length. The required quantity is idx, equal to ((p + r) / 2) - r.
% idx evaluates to 0.05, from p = 1.084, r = 0.994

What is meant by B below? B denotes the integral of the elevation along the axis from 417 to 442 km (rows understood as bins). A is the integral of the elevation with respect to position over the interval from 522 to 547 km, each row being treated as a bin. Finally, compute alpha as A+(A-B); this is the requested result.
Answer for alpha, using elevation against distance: 1049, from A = 1031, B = 1014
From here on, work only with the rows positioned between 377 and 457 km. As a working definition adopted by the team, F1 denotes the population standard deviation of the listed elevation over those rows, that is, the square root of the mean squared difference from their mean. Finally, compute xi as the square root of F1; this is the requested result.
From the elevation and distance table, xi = 2.2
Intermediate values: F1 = 4.9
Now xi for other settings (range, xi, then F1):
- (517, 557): 1.2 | 1.5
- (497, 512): 1.0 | 1.0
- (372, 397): 1.4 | 1.9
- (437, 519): 1.4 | 1.9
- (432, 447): 0.9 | 0.8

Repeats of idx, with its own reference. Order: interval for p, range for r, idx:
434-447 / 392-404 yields 0.12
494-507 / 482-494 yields 0.01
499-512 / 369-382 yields 0.09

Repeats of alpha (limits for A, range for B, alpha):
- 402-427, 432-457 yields 1366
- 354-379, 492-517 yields 1451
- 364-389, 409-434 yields 1337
